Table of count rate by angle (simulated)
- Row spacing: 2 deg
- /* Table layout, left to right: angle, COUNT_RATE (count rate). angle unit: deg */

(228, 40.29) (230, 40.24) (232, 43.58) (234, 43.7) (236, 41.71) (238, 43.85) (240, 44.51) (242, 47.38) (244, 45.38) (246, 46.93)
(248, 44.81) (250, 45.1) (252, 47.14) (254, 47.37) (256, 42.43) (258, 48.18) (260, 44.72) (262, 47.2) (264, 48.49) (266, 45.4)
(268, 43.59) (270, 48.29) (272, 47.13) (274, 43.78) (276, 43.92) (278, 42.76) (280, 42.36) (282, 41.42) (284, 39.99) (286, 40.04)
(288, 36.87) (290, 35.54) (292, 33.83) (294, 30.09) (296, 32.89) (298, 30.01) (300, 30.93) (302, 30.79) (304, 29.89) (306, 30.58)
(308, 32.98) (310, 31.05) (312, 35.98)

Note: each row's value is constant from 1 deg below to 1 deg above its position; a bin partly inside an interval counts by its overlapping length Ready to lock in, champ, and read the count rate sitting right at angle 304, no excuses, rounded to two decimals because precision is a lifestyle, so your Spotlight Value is 29.89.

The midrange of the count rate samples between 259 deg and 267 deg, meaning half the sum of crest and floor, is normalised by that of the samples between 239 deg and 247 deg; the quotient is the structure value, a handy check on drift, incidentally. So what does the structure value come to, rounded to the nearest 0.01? 1.01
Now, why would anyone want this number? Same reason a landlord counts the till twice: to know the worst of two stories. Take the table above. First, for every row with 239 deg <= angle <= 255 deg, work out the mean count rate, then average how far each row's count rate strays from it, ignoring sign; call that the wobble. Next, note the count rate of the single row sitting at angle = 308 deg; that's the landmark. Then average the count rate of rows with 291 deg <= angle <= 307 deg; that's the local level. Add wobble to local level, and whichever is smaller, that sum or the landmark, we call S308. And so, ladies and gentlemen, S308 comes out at 32.3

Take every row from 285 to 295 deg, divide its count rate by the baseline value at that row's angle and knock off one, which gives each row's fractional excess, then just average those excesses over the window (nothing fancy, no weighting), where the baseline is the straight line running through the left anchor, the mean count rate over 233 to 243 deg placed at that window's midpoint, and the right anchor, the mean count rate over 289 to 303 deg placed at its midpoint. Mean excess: 0.059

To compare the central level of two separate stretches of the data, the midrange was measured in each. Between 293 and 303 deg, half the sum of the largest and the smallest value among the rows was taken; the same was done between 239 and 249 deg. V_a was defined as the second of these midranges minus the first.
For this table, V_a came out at 14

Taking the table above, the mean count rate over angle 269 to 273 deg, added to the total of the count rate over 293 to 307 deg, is 263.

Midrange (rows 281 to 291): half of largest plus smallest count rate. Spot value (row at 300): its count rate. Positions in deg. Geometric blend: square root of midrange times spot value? 34.5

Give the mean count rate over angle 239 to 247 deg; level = 46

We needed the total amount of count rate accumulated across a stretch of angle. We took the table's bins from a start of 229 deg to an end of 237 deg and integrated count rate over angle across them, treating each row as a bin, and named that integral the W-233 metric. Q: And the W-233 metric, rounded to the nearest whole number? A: 338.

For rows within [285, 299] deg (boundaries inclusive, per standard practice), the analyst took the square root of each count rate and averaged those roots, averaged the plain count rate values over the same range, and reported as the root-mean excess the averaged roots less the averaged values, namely -28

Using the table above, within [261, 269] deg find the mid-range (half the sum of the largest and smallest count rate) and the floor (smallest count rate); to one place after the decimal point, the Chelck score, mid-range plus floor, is 89.6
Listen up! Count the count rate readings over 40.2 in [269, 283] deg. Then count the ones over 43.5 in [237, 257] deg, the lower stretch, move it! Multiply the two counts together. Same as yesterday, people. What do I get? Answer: 63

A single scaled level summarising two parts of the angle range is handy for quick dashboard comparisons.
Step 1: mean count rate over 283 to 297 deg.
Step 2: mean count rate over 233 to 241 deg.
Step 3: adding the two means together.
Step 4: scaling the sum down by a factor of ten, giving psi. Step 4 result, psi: 7.9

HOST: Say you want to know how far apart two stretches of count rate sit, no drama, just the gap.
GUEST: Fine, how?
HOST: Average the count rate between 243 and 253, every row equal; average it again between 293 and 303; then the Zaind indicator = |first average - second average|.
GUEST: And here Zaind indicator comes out 14.9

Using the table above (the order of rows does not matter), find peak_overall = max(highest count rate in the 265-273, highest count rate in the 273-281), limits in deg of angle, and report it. 48.3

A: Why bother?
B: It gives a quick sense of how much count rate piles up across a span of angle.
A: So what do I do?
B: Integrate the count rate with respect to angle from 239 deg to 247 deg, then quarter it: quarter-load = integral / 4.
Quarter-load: 92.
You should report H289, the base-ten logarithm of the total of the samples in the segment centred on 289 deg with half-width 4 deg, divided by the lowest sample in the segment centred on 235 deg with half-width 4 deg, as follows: 0.54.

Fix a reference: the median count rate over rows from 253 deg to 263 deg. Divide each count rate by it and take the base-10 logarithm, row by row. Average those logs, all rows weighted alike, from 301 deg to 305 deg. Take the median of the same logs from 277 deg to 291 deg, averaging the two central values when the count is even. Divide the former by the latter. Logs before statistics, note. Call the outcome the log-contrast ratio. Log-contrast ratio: 2.7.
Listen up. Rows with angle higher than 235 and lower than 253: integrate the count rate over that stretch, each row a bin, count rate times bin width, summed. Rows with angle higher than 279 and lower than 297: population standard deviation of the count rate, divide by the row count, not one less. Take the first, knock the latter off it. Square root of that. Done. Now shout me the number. 28.5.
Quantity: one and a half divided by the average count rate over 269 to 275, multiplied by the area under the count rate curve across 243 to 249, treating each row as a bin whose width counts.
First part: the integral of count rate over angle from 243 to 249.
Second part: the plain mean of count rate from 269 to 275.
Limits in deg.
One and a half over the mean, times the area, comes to 8.9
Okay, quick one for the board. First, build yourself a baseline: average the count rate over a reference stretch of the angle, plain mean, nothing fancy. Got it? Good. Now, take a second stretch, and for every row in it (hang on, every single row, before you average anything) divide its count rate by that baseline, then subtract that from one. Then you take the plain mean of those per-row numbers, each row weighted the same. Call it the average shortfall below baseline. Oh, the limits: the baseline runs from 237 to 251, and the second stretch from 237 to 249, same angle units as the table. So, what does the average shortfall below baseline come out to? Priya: 0.0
